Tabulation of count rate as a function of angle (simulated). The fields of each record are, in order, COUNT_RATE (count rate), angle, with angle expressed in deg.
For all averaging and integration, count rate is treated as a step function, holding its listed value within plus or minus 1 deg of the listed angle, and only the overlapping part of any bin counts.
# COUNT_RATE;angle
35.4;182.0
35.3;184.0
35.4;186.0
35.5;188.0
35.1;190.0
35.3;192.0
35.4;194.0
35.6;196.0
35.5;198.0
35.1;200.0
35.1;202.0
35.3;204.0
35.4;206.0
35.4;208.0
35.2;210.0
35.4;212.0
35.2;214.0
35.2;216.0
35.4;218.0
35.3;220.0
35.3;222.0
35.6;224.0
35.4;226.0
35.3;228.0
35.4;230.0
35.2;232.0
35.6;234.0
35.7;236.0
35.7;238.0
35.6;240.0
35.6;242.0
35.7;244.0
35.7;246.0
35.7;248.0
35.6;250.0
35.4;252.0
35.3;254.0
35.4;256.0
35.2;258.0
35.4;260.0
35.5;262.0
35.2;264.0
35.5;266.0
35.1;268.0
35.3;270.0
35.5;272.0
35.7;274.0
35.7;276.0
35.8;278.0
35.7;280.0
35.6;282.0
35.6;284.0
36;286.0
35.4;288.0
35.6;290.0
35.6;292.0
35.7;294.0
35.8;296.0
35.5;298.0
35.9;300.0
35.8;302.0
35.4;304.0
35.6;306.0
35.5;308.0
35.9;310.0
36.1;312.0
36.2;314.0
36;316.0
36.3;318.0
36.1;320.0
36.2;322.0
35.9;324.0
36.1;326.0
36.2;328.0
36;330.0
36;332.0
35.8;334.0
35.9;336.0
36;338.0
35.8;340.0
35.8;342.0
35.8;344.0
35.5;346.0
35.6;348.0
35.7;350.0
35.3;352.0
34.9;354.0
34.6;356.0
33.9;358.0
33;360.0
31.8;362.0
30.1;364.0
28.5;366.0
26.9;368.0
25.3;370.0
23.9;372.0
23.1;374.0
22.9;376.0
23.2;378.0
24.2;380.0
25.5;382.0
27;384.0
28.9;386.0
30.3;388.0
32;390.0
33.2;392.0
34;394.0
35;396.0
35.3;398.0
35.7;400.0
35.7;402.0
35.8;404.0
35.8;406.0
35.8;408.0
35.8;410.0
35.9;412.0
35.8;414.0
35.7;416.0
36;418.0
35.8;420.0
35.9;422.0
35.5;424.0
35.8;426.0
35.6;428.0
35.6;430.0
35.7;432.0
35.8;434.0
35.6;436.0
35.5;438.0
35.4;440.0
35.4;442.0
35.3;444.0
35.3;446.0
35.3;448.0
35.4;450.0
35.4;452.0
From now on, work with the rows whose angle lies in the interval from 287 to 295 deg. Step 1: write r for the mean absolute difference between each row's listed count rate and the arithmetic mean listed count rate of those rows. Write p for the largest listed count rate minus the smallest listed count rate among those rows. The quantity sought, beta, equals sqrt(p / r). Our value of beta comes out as 1.85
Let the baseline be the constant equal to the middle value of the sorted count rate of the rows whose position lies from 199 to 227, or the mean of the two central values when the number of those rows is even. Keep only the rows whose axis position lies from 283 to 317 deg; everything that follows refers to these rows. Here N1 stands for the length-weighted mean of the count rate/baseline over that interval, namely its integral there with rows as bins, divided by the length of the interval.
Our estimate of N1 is 1.01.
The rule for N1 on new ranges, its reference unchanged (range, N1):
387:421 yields 0.99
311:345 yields 1.02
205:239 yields 1.00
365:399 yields 0.80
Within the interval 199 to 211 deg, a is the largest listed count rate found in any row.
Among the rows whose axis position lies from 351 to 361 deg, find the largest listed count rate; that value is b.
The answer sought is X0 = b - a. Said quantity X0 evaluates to -0.1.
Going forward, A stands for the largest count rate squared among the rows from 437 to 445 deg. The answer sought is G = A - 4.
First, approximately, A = 1260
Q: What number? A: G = 1256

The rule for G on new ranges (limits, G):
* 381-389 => 914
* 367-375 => 720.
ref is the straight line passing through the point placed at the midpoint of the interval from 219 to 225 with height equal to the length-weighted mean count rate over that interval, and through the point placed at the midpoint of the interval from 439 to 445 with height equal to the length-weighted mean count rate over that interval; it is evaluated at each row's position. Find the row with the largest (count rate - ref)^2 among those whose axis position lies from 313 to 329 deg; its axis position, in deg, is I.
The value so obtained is 318.0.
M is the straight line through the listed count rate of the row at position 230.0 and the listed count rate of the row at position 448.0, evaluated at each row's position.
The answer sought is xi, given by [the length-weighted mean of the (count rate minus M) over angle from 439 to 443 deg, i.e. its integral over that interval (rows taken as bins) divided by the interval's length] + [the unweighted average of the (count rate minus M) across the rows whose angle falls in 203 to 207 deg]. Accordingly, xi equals 0.0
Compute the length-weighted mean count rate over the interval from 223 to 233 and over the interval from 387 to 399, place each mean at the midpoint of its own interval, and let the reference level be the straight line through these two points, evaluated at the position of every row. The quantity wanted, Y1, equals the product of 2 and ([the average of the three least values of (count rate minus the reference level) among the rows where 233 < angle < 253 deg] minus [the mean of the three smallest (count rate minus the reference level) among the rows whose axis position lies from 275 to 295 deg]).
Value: -1.1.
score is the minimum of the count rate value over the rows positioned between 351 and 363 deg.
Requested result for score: 31.8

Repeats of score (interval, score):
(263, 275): 35.1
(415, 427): 35.5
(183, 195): 35.1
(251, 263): 35.2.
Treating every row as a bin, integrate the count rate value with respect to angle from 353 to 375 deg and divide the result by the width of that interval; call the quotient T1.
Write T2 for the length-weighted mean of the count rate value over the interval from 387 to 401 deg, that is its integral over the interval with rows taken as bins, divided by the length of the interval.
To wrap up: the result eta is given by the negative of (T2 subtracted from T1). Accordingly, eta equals 4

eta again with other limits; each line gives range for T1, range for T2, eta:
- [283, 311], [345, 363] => -1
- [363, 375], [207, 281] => 9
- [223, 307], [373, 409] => -5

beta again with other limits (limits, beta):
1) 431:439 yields 1.73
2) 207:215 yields 1.41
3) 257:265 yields 1.55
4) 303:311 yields 1.83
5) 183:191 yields 1.79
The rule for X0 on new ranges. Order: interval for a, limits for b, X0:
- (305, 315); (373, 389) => -5.9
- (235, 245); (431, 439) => 0.1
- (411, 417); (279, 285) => -0.2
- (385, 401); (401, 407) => 0.1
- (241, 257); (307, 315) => 0.5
